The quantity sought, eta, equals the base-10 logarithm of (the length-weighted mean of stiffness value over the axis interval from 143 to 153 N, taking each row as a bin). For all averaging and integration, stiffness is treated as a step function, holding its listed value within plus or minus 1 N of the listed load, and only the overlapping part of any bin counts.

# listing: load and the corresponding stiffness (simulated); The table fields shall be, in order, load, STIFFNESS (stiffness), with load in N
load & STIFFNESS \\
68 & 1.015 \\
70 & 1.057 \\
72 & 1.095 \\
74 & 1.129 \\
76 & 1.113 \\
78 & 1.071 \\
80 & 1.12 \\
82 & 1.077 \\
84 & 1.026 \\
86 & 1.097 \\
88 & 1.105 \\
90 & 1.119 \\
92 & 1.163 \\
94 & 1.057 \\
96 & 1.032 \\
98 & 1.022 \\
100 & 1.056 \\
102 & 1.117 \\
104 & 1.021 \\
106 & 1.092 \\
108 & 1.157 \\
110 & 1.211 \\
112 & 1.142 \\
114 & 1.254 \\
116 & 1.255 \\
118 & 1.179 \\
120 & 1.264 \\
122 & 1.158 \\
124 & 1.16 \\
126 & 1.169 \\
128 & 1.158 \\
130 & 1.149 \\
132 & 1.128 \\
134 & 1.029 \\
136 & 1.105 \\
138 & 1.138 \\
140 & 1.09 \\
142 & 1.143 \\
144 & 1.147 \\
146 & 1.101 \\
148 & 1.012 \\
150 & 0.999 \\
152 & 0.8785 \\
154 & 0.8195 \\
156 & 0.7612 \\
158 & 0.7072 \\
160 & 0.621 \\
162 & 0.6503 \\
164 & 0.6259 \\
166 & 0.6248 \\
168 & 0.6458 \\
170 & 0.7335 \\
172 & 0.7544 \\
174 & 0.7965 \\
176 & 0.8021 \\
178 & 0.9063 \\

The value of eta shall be 0.012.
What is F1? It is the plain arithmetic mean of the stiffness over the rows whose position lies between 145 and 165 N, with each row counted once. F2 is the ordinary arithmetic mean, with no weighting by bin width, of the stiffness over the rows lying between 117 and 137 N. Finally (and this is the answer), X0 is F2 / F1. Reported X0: 1.41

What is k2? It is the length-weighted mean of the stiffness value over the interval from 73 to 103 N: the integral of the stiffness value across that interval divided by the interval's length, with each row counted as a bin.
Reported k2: 1.087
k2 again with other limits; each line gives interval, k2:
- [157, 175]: 0.684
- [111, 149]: 1.146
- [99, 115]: 1.131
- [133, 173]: 0.879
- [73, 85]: 1.089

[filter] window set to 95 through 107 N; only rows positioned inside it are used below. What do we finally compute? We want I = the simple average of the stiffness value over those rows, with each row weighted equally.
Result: 1.06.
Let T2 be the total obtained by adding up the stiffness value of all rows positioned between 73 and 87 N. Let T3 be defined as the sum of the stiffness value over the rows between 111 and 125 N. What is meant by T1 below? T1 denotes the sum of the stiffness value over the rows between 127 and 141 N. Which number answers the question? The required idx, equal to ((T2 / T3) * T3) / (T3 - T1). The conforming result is 12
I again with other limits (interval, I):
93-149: 1.13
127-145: 1.12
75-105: 1.08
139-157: 0.99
